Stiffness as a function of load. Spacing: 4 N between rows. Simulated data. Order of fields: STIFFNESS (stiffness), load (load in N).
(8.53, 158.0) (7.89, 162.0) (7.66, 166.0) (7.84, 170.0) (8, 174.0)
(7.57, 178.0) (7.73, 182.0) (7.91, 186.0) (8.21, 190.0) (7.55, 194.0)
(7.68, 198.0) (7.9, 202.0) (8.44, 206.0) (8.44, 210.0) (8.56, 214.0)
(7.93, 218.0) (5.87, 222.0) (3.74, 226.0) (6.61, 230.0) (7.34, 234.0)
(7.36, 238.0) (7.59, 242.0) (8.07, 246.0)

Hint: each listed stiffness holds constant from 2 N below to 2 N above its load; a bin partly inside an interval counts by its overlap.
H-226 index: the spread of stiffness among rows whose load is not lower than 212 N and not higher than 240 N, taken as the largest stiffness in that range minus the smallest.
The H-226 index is 4.8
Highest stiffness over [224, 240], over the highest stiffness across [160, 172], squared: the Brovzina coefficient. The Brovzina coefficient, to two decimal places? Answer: 0.87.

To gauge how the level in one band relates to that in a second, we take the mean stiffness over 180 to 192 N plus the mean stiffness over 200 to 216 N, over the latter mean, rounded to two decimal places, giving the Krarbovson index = 1.95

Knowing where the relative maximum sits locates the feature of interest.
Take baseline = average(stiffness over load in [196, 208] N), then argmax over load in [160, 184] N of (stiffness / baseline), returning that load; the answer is 174.0 N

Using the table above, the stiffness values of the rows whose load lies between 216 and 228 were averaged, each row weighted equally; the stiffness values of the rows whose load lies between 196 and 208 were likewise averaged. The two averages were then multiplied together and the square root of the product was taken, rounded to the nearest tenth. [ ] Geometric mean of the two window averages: 6.8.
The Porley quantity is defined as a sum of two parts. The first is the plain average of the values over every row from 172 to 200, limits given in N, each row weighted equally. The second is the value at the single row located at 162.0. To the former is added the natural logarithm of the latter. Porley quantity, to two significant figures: 9.9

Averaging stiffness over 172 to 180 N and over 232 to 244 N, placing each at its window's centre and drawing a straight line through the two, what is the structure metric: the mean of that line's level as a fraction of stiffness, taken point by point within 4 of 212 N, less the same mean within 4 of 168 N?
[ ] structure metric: -0.12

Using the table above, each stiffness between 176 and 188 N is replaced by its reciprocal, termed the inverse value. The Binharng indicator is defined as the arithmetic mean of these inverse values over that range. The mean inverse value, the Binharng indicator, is 0.129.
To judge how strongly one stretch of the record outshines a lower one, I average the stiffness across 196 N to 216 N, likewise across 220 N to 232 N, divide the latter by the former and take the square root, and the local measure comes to 0.81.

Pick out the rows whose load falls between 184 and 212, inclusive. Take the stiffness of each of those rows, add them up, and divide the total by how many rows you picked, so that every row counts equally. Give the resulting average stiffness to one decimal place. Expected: 8.0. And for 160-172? 7.8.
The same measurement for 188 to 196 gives 7.9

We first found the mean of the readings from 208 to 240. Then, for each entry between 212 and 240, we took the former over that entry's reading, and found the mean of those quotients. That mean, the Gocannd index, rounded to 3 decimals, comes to 1.101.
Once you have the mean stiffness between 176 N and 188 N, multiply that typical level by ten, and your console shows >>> 77.4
